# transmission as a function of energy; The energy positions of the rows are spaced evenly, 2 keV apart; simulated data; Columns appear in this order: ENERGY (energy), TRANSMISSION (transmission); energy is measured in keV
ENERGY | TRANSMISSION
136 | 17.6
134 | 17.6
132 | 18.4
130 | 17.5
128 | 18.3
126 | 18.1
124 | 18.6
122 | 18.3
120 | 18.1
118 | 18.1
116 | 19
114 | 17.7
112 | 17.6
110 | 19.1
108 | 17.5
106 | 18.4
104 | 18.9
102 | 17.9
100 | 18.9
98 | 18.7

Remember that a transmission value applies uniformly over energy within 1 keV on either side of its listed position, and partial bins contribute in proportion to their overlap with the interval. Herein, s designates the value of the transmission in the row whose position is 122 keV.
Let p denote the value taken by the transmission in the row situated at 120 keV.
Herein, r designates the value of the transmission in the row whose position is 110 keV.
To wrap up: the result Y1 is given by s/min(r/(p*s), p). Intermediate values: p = 18.1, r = 19.1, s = 18.3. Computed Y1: 317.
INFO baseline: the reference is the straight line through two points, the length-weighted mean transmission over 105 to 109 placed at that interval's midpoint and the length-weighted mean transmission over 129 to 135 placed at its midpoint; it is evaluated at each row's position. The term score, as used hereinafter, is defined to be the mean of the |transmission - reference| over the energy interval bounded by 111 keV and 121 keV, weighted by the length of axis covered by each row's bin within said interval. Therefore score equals 0.41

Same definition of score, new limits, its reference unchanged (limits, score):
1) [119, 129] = 0.41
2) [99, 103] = 0.50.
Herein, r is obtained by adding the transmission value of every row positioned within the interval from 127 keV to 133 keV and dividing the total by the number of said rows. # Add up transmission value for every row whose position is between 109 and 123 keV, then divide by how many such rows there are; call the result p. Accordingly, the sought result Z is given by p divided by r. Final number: 1.01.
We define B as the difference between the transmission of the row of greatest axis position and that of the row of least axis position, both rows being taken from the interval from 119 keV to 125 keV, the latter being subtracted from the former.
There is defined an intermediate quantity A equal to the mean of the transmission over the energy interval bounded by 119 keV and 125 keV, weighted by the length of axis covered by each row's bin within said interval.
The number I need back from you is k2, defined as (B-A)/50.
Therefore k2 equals -0.357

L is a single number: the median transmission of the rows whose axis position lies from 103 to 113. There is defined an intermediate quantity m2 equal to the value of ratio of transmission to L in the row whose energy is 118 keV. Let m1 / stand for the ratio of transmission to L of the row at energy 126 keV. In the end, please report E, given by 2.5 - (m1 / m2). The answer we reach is 1.50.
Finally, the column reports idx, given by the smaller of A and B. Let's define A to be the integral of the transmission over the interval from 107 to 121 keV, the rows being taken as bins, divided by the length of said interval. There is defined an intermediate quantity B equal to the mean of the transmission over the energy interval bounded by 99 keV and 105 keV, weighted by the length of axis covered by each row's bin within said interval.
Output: 18.2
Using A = 18.2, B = 18.6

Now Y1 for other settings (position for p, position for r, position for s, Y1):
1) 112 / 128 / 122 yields 322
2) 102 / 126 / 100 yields 353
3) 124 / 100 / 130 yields 301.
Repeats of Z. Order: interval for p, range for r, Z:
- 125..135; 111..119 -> 0.99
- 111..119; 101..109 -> 1.00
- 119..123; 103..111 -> 0.99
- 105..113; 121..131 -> 1.00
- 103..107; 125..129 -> 1.02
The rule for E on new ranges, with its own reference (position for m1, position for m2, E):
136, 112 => 1.50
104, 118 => 1.46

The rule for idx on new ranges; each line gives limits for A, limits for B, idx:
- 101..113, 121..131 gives 18.2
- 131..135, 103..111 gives 18.0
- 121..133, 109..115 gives 18.1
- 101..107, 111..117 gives 18.1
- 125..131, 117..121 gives 18.0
